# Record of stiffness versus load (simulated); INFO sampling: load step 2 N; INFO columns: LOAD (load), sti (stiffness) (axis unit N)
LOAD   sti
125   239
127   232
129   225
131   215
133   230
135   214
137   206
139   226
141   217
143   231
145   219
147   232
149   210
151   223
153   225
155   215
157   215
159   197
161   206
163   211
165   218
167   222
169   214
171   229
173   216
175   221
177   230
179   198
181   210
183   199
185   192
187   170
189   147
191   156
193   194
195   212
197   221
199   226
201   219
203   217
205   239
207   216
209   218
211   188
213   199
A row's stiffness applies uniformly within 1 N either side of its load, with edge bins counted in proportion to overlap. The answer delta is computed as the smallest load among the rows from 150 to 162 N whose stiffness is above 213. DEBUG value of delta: 151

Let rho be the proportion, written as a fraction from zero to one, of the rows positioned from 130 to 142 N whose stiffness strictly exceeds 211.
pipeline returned 0.83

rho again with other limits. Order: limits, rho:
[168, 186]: 0.56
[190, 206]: 0.75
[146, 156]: 0.80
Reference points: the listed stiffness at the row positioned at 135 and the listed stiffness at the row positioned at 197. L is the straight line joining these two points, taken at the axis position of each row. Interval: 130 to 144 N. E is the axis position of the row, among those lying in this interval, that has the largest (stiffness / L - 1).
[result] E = 133 N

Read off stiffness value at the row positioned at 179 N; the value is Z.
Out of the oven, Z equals 198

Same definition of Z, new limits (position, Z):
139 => 226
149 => 210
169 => 214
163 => 211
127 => 232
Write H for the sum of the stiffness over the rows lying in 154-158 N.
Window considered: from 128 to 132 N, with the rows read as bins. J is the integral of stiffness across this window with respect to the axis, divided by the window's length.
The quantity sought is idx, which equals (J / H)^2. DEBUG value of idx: 0.26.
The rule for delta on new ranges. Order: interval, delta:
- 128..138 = 129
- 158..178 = 165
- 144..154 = 145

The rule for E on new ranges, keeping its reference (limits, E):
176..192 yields 177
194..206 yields 205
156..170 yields 167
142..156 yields 147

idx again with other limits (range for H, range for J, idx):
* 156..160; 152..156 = 0.29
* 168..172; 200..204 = 0.24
